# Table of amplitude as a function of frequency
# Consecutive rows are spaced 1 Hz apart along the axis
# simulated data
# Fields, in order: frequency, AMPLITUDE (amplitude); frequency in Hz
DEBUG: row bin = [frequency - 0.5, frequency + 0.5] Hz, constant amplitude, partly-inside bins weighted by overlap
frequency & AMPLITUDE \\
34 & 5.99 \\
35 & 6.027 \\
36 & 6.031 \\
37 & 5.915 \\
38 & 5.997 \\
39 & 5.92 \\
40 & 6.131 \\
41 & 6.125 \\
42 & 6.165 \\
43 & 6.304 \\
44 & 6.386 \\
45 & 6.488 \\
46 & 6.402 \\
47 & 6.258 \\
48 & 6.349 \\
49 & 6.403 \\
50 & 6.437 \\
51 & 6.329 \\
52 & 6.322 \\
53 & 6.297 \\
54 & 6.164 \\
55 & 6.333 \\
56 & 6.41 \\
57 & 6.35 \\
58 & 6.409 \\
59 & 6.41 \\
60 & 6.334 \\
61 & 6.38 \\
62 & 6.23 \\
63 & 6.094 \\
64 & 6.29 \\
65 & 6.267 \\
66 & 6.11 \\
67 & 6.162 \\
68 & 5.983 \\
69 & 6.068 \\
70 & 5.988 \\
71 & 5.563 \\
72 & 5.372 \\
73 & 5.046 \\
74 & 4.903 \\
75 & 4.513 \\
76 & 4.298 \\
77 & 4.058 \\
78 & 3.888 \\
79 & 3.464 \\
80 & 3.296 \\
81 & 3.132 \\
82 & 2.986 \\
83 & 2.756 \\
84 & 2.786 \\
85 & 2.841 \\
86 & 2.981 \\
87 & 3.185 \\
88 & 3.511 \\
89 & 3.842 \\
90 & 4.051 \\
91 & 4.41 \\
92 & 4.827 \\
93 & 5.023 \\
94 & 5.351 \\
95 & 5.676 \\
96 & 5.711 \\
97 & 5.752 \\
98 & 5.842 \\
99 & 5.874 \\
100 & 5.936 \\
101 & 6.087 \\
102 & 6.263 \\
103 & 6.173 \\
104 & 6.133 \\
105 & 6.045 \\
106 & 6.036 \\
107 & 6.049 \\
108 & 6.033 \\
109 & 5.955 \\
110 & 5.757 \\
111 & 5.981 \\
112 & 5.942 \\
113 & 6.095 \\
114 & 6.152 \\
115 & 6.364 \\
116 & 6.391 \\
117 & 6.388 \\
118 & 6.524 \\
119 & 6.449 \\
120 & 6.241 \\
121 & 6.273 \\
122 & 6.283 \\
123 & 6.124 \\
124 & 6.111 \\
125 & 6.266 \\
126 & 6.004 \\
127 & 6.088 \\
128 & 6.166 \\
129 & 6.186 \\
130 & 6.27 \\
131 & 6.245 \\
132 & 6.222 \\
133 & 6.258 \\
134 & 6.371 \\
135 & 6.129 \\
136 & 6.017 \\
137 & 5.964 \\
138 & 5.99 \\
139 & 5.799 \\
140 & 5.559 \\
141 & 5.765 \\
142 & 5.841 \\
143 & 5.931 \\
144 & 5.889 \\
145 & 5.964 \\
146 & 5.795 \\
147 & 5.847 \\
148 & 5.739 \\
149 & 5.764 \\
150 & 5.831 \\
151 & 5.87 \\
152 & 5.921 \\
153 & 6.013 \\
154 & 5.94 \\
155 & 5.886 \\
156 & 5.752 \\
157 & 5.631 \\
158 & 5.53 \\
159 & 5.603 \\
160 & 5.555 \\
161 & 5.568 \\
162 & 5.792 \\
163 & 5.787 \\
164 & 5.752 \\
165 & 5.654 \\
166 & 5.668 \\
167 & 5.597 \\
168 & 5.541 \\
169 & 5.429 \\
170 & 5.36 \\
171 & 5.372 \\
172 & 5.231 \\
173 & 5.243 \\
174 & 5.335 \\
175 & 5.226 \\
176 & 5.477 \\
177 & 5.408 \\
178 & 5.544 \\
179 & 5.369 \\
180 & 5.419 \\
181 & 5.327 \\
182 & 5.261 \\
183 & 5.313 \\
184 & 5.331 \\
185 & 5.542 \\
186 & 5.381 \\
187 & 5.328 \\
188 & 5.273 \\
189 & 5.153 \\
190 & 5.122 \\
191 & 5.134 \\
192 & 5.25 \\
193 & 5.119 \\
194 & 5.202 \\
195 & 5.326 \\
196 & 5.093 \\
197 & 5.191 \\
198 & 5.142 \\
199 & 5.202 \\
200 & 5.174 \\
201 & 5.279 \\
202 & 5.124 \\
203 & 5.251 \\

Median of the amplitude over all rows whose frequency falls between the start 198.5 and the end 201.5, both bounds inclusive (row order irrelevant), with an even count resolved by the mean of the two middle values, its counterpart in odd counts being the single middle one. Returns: 5.2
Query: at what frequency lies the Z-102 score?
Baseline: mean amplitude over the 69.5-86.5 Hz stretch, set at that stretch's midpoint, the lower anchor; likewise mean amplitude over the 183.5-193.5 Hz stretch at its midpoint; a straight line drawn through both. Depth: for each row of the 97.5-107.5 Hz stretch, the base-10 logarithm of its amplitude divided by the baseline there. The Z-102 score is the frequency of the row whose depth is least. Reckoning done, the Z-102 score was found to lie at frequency 98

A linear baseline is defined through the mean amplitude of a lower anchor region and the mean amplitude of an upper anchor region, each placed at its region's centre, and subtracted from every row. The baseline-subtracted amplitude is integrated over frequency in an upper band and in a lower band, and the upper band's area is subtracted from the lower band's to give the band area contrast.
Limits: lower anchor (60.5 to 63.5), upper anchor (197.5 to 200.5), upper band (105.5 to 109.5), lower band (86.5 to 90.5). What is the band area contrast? -10.1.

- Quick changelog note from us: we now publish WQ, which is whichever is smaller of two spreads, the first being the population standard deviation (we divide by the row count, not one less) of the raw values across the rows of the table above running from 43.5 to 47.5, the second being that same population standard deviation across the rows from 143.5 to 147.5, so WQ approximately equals 0.062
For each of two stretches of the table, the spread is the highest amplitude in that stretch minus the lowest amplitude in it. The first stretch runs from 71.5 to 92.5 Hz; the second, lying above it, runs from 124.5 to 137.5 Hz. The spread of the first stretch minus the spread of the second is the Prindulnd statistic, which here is 2.2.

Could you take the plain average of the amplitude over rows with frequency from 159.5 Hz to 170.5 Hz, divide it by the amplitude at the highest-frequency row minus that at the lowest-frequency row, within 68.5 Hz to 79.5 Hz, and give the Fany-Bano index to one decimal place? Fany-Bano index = -2.2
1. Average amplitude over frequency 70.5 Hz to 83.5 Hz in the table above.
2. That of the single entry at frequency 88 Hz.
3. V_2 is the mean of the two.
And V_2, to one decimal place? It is 3.8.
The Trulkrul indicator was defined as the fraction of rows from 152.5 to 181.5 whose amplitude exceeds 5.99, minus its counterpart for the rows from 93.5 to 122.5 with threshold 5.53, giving -0.93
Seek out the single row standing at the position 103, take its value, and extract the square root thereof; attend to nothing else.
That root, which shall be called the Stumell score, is 2.485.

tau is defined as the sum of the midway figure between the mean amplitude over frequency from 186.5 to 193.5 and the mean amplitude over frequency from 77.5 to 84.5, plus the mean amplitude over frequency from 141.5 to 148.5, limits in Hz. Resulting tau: 10.0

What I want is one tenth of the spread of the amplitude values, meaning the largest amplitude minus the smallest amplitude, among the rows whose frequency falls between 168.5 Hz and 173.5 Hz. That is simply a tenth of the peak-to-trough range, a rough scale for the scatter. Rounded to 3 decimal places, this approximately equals 0.020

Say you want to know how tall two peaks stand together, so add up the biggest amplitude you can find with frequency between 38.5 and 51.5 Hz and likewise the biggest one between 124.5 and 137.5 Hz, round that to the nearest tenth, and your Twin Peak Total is 12.9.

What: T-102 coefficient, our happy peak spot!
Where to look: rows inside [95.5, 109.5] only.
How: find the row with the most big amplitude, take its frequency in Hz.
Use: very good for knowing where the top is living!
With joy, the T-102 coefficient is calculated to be 102 Hz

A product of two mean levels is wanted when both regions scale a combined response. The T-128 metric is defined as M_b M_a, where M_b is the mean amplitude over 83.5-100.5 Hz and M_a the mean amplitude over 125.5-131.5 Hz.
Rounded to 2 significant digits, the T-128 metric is 28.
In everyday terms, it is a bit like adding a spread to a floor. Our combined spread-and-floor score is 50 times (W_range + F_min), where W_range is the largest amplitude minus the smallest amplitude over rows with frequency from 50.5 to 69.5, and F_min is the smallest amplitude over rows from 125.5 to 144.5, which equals 299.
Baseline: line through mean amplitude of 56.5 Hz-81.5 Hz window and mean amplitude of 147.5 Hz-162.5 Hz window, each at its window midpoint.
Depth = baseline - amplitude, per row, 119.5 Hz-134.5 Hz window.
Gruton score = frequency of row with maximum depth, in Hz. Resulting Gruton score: 126 Hz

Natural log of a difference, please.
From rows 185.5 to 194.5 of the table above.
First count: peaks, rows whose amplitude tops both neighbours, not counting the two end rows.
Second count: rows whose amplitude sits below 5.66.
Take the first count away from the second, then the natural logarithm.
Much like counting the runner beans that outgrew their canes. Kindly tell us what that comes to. 2.08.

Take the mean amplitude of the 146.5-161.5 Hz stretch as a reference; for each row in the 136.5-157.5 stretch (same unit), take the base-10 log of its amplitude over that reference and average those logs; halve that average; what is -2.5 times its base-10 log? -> 6.34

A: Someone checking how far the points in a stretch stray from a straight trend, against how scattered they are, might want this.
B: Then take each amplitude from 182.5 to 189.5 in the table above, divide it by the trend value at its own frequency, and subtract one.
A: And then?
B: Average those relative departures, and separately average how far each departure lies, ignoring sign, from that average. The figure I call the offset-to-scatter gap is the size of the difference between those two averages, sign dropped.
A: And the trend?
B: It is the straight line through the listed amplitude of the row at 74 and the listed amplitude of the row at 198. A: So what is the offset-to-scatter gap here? 0.03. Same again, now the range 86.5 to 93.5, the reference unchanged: 0.27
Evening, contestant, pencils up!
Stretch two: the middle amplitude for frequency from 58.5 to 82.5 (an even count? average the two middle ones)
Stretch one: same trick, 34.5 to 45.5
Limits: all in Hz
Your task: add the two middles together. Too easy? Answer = 11.9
